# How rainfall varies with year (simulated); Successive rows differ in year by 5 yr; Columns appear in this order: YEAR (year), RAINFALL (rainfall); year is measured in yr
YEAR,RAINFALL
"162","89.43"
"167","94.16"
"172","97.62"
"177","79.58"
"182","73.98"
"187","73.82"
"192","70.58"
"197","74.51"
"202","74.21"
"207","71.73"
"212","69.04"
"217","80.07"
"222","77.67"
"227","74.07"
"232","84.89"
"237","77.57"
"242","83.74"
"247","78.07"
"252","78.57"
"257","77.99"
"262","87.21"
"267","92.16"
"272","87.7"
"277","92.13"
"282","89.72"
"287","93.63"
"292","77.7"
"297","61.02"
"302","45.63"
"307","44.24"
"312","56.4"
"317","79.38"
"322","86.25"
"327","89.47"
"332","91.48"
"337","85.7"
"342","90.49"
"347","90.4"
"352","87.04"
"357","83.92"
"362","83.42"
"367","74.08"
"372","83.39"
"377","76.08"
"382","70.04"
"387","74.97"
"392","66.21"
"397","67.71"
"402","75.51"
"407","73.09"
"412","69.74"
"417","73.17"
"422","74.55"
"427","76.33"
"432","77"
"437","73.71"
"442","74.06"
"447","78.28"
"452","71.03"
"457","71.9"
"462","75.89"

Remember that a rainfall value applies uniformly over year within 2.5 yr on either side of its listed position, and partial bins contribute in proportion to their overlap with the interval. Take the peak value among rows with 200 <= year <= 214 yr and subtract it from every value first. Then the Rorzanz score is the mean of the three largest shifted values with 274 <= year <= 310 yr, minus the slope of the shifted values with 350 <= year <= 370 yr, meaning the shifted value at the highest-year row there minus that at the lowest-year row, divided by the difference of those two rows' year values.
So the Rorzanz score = 18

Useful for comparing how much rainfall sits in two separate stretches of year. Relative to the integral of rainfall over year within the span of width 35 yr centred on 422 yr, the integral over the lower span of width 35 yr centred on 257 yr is 1.13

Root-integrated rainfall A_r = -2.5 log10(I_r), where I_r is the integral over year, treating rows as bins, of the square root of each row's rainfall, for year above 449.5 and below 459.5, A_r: -4.82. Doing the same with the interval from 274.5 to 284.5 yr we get -4.95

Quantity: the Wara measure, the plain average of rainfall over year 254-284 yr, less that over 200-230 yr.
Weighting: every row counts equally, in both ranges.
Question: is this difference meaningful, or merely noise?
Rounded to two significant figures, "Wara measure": 13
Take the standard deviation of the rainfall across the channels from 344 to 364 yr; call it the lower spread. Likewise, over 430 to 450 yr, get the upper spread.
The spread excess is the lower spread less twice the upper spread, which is -1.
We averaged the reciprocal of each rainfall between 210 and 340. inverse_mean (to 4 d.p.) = 0.0132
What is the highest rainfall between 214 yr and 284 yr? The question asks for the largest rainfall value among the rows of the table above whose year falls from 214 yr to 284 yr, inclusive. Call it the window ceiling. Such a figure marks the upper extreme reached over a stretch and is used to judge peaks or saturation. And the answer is 92.16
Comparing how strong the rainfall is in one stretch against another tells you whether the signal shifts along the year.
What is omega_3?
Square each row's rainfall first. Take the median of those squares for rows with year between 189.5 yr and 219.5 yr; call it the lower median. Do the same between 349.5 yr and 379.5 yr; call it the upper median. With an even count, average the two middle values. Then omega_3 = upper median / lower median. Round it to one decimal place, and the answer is 1.3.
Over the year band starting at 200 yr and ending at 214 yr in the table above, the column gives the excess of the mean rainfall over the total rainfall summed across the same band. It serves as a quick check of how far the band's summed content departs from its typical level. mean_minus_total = -143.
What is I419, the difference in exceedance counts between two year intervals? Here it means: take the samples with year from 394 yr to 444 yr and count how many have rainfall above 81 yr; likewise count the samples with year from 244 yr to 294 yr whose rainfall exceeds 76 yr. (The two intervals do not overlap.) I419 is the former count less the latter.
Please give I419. -10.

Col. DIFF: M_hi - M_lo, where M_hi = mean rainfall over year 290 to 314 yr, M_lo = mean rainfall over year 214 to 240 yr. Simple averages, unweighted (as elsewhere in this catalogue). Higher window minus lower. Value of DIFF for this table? -22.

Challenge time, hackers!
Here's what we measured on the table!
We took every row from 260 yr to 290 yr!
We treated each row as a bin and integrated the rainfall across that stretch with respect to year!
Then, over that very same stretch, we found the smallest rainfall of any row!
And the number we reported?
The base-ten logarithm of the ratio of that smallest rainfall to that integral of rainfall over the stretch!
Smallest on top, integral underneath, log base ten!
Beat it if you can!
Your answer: -1.49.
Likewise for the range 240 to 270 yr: -1.50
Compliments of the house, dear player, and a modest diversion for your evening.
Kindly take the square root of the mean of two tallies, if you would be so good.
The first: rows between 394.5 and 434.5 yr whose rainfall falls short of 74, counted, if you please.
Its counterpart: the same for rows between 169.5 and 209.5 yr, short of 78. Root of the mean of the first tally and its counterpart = 2.24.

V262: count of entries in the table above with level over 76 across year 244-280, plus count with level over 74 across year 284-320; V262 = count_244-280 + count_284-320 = 10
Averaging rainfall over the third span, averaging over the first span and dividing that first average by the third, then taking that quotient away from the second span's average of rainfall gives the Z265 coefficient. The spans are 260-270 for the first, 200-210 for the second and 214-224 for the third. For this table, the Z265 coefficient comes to 72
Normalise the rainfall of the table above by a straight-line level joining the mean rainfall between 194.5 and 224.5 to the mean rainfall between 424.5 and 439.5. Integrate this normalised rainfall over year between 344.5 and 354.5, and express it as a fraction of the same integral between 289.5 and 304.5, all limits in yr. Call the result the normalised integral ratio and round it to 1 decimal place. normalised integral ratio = 1.0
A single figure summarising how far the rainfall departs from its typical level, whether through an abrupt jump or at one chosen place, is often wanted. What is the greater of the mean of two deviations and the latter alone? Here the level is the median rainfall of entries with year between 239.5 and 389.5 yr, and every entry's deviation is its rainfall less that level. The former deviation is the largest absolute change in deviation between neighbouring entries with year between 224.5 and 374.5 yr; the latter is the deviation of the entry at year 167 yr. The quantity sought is 17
